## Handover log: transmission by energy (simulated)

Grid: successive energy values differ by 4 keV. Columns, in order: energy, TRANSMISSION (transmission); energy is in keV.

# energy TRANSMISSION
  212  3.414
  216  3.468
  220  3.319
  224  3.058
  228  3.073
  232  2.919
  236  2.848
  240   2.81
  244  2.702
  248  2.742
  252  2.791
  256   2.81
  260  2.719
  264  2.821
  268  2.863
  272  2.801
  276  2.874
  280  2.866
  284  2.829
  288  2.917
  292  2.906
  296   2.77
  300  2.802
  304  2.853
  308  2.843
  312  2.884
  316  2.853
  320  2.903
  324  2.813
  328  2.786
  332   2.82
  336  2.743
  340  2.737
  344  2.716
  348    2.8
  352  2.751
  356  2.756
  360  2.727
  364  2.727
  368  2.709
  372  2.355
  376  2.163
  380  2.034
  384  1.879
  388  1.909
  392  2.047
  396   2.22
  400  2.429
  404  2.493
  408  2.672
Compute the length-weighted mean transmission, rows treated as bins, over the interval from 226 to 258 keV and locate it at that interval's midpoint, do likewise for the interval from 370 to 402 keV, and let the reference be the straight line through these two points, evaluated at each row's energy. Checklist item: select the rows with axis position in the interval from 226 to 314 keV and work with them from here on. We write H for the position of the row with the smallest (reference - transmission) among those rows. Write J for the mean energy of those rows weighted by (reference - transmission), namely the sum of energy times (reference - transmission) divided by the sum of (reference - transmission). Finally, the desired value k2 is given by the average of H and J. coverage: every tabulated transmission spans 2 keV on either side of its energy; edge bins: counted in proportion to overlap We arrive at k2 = 302.2 keV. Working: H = 312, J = 292.3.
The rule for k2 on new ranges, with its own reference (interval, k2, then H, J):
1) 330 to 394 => 357.0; 368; 346.0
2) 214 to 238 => 218.0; 216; 220.0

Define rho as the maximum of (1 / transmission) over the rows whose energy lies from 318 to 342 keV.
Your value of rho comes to 0.365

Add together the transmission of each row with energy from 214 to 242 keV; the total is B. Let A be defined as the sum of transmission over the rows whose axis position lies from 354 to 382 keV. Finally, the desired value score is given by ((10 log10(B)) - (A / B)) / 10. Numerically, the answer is 1.25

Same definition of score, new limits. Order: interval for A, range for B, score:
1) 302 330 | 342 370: 1.18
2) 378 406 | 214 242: 1.26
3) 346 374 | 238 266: 1.19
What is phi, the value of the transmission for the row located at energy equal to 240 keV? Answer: 2.81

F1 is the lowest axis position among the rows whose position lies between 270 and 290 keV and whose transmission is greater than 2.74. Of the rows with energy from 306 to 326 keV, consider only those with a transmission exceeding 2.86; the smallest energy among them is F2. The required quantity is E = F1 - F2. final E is -40 keV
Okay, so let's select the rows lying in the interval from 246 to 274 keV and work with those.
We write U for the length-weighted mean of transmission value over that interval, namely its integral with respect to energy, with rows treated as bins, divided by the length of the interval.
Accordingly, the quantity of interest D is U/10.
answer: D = 0.279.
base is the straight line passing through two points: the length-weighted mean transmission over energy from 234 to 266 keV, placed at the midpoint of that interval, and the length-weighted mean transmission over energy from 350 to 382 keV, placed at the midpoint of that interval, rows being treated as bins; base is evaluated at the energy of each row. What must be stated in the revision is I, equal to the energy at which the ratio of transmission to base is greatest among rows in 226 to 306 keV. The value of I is 228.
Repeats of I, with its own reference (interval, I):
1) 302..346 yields 320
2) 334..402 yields 348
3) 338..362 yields 348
